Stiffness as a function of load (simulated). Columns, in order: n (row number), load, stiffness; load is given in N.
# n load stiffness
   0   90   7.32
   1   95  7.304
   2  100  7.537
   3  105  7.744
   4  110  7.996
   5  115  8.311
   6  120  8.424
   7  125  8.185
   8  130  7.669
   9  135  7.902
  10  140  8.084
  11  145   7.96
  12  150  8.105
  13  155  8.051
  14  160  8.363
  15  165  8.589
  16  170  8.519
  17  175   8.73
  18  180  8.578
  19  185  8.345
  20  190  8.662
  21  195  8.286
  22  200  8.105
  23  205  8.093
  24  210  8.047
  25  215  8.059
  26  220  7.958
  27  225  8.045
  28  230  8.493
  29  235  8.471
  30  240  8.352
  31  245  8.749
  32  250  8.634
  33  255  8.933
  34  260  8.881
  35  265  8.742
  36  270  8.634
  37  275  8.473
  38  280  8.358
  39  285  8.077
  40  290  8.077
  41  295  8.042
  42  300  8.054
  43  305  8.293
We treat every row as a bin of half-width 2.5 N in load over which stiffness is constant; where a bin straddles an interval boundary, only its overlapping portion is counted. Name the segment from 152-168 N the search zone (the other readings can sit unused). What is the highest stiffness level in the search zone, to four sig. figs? 8.589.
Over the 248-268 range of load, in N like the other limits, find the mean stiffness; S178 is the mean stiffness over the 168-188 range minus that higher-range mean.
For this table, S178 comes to -0.25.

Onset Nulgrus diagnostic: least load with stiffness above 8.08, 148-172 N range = 150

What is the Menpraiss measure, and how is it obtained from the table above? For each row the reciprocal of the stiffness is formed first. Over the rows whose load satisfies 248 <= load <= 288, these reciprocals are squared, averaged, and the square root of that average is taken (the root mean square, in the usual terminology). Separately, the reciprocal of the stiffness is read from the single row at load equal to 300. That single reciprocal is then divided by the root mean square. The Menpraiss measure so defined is 1.065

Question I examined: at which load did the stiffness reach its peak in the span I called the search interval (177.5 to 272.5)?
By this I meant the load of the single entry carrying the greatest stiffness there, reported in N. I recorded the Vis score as 255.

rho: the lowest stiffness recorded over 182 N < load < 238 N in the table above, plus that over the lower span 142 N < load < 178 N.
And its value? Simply 15.92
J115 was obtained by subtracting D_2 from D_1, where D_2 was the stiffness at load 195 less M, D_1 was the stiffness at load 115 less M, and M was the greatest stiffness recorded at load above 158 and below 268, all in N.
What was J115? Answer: 0.0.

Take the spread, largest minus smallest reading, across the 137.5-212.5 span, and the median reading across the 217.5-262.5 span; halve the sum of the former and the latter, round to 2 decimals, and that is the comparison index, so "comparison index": 4.63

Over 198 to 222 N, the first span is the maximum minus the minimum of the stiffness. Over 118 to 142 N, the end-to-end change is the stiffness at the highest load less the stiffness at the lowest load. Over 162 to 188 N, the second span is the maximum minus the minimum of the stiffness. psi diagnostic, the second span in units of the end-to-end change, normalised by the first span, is -8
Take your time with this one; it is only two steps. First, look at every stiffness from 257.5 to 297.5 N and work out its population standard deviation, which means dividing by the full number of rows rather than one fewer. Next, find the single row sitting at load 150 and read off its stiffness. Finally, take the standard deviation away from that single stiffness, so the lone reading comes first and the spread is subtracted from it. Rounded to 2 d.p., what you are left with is 7.80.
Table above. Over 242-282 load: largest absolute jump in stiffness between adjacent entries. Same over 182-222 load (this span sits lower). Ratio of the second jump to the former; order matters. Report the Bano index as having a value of 1.3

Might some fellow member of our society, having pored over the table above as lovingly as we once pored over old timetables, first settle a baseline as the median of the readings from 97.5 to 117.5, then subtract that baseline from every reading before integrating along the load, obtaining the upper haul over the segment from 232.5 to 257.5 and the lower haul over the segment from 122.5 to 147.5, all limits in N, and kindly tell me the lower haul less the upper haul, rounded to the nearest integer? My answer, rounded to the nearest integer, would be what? -17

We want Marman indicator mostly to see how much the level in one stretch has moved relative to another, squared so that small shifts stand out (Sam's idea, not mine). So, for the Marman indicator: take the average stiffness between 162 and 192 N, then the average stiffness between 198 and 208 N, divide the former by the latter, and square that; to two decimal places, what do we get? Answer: 1.12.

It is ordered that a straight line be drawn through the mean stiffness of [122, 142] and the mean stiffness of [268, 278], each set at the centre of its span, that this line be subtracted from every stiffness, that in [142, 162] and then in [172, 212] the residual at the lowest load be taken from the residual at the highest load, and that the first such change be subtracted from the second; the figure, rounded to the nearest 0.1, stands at -1.2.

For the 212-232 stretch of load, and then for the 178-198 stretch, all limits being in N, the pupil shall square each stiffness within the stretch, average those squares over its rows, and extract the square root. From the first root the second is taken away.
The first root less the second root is -0.33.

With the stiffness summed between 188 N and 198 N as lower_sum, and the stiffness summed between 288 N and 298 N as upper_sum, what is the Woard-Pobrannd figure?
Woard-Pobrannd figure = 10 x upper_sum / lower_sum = 9.5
